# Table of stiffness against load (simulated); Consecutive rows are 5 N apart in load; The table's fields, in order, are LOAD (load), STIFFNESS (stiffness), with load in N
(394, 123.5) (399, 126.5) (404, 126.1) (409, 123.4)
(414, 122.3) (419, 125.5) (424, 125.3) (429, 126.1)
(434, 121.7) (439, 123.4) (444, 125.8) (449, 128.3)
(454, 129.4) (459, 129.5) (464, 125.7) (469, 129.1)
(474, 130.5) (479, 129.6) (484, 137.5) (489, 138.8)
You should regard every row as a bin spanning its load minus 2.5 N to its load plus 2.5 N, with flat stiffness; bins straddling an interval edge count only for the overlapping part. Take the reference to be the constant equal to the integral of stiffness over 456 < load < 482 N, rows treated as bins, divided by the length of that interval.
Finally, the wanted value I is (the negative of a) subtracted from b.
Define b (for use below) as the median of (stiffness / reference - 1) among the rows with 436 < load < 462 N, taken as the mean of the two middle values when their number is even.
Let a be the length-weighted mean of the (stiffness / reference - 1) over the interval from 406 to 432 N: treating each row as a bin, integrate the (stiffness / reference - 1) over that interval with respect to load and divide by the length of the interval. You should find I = -0.041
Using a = -0.035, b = -0.006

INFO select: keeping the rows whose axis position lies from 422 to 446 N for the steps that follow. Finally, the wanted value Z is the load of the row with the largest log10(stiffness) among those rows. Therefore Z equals 429 N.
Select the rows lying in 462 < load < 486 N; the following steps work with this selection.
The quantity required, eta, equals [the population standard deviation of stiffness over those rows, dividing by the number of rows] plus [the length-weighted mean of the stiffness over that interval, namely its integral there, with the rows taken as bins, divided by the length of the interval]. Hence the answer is 134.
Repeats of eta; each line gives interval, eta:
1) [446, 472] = 130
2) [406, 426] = 125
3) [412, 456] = 128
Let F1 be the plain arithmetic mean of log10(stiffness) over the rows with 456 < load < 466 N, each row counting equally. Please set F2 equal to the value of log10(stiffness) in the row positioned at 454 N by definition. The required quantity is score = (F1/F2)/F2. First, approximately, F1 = 2.11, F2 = 2.11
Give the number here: 0.472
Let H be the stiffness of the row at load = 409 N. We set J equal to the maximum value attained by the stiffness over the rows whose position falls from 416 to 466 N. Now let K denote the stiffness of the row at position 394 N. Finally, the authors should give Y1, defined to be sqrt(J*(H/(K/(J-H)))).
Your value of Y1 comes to 28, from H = 123.4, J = 129.5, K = 123.5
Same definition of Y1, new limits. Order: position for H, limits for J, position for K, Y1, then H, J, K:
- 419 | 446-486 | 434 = 41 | 125.5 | 137.5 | 121.7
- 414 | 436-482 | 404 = 32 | 122.3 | 130.5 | 126.1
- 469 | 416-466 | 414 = 7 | 129.1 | 129.5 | 122.3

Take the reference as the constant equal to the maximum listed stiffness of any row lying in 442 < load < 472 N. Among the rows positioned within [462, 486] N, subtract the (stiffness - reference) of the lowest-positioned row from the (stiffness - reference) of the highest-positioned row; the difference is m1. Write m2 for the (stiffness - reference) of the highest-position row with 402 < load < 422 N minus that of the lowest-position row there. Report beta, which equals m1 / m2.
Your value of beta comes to -20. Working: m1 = 11.8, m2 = -0.6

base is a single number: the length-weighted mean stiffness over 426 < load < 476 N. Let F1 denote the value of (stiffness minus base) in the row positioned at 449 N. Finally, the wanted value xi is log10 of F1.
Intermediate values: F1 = 1.4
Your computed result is 0.1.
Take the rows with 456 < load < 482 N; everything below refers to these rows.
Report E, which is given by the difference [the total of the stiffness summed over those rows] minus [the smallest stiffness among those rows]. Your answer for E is 519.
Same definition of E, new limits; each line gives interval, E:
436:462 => 513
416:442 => 500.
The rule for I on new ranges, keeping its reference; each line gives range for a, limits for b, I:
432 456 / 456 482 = -0.022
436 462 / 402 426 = -0.044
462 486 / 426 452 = -0.015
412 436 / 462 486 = -0.033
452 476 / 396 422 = -0.030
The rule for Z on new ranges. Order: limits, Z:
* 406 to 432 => 429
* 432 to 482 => 474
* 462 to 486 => 484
